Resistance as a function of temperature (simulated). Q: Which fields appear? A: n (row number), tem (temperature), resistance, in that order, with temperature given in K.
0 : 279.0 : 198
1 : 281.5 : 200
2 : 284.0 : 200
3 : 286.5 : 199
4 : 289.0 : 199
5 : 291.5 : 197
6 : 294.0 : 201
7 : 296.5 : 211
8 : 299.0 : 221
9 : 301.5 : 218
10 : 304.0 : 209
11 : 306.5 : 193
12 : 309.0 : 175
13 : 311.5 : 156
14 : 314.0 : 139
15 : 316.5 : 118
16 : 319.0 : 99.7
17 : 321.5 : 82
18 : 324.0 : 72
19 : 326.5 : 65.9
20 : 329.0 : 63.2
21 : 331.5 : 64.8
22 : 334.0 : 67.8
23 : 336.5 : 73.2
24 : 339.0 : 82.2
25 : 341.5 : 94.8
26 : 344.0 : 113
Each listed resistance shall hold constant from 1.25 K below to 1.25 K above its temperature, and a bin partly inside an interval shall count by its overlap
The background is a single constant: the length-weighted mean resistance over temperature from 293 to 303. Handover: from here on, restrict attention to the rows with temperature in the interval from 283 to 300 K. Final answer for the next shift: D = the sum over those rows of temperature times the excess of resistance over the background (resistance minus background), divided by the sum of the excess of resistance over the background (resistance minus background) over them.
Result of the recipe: 287.9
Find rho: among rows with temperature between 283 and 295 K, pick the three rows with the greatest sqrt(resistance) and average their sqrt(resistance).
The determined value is 14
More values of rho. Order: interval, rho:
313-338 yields 11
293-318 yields 15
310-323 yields 12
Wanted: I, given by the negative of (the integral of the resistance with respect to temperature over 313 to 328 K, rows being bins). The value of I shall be -1423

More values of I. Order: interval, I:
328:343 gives -1127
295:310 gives -3074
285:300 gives -3065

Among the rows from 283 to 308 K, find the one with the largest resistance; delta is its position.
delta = 299.0 K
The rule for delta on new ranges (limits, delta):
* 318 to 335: 319.0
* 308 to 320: 309.0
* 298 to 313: 299.0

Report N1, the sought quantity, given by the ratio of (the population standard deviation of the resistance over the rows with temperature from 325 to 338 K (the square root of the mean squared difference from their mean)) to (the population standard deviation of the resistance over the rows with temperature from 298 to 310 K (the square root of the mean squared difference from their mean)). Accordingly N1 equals 0.2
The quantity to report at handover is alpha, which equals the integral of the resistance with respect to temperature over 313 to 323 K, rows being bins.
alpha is 1080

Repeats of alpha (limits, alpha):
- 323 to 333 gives 664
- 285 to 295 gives 1990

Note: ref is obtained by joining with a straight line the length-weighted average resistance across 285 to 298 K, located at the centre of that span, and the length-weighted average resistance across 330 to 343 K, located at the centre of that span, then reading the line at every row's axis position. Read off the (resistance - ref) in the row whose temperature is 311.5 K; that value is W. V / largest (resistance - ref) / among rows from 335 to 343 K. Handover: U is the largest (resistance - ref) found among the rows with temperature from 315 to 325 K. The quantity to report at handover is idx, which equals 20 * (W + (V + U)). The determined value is 538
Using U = -14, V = 32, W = 10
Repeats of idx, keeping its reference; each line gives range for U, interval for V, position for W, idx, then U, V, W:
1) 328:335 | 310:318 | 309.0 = 306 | -16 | 10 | 22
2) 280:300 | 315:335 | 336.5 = 436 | 40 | -14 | -4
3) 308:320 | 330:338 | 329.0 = -333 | 22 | -4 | -35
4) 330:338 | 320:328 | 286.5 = -1140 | -4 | -37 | -17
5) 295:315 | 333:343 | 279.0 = 745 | 44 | 32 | -38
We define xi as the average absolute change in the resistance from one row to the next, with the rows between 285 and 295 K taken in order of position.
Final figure 2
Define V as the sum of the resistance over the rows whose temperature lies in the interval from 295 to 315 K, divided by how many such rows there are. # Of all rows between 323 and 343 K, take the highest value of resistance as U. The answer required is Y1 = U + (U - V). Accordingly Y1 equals -1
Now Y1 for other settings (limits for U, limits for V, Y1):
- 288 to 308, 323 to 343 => 369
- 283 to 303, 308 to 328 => 329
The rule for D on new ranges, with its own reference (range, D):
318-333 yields 325.6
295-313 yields 310.5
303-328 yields 319.5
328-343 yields 334.9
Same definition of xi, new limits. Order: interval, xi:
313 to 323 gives 19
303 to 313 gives 18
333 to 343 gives 9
